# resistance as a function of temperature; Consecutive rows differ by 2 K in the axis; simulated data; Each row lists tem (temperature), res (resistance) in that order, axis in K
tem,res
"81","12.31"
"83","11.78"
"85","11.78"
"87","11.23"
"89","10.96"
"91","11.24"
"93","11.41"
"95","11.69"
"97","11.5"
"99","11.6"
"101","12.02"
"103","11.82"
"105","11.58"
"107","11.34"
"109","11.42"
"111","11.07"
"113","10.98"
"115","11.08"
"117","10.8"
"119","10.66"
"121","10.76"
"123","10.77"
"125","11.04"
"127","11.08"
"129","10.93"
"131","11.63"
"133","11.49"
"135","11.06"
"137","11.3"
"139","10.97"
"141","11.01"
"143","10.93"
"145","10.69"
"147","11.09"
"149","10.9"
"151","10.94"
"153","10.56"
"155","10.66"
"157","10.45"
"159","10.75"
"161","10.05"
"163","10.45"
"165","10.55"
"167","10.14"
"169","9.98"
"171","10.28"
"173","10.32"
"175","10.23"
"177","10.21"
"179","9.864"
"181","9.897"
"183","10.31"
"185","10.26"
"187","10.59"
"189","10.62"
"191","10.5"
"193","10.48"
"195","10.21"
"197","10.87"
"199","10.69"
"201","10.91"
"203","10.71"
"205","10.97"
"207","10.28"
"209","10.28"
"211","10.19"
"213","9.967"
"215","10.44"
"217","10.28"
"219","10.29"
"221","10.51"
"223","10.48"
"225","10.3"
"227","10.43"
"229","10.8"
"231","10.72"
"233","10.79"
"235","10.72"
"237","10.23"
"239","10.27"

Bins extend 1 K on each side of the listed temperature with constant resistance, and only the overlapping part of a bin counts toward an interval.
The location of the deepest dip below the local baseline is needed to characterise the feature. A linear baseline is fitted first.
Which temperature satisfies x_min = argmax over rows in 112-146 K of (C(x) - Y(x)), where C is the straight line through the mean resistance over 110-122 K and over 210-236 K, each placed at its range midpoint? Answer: 119 K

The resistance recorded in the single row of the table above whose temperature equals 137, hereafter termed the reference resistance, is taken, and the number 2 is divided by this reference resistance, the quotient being 0.177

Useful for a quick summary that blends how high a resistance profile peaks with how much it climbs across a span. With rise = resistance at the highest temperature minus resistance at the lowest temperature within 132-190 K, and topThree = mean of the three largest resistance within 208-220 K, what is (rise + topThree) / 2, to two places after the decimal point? 4.73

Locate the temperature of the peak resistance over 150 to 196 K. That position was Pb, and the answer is 151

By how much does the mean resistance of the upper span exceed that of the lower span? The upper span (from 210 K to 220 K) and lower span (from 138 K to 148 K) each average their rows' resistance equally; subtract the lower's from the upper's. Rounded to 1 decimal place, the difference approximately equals -0.7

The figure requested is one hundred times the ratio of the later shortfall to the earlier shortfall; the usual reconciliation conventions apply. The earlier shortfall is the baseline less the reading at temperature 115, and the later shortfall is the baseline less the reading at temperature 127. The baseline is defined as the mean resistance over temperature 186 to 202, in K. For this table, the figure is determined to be 100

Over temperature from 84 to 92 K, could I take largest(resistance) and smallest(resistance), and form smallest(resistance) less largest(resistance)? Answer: -0.82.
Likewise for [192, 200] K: -0.66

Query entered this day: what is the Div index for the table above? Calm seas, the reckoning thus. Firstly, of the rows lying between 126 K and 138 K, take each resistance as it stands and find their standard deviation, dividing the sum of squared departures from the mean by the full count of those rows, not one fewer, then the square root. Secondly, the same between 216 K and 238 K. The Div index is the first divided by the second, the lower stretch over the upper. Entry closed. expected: 1.2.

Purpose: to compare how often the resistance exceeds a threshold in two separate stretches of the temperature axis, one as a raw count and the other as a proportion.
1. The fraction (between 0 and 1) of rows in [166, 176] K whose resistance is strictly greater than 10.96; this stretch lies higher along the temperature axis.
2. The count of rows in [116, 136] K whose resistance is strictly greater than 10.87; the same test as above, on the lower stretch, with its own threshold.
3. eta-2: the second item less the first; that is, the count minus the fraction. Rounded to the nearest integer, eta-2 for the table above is 6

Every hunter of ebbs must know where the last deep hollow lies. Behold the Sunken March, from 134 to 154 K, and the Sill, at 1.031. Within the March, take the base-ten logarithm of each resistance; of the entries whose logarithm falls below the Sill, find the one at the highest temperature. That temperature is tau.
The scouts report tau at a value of 153 K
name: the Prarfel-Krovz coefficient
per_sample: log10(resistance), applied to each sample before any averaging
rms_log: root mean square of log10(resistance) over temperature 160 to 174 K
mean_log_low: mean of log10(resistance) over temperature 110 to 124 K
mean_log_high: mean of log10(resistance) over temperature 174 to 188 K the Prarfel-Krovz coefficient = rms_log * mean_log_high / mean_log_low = 0.98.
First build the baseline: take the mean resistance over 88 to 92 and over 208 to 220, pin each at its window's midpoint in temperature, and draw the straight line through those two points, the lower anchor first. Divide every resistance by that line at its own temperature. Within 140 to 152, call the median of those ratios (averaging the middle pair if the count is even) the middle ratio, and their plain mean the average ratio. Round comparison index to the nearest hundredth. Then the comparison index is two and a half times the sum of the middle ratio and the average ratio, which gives 5.11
